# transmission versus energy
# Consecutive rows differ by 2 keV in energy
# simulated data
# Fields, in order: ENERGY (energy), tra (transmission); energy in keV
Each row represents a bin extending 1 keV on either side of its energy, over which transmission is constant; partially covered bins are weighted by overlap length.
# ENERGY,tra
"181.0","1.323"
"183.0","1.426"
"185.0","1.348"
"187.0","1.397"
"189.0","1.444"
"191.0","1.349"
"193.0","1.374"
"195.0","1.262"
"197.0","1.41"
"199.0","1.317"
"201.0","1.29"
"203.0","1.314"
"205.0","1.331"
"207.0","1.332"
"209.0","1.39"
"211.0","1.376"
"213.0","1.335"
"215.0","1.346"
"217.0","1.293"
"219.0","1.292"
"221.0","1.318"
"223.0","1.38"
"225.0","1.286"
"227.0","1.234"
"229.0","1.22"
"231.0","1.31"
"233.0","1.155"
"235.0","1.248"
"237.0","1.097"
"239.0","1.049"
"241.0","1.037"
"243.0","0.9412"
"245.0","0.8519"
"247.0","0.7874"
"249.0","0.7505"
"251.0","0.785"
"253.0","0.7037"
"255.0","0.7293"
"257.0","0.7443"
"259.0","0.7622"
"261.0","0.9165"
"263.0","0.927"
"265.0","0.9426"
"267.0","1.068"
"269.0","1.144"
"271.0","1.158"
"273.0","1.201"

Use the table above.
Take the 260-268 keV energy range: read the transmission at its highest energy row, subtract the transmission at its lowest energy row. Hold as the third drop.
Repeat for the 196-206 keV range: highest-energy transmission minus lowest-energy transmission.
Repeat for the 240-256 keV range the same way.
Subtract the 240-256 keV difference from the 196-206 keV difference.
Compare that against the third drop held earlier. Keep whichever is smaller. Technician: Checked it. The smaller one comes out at 0.15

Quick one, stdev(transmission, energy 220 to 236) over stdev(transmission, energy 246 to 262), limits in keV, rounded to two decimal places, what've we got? 1.08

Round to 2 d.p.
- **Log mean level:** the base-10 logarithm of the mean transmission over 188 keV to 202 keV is 0.13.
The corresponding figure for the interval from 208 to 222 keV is 0.13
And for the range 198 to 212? 0.13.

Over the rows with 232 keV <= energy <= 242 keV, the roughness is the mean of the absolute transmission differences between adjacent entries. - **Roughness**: 0.076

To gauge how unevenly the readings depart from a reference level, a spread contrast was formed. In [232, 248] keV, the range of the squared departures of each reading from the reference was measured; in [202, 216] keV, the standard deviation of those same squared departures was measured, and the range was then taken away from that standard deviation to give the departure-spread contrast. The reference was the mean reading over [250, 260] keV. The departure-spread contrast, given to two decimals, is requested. -0.22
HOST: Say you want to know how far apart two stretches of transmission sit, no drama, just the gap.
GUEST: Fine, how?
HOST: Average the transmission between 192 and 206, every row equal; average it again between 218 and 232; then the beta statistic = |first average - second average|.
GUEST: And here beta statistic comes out 0.04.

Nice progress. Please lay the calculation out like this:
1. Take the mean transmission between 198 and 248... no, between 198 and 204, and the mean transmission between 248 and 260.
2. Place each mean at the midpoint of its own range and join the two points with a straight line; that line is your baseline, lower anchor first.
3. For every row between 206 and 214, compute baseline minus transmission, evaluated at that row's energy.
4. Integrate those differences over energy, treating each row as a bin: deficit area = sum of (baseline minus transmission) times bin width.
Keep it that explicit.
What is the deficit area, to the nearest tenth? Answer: -1.2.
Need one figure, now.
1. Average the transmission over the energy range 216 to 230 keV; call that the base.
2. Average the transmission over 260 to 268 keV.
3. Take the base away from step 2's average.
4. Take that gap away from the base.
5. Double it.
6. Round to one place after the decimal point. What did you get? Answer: 3.2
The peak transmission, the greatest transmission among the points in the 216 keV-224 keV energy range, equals 1.38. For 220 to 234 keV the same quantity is 1.38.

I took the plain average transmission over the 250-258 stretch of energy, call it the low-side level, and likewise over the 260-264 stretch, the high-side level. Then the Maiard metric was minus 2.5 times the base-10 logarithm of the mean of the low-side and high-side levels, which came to 0.20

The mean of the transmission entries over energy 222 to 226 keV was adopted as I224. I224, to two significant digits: 1.3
